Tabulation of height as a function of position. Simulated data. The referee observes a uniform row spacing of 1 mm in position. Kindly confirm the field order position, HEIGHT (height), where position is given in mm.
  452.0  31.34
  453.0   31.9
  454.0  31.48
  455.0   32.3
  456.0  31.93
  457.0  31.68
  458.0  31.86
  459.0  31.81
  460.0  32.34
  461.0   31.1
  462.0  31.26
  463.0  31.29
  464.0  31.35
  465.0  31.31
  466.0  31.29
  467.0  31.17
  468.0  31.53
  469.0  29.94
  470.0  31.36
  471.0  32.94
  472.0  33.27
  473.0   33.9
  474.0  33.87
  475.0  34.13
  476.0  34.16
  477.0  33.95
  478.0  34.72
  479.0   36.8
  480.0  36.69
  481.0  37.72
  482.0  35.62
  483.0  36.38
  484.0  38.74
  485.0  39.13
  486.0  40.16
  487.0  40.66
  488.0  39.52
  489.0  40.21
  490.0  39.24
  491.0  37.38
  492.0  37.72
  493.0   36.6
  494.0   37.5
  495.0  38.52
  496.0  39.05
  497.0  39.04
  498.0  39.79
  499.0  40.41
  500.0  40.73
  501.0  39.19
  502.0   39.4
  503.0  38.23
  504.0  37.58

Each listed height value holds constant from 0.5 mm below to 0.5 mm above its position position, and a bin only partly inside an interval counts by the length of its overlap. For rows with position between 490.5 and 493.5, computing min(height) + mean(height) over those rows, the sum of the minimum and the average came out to 74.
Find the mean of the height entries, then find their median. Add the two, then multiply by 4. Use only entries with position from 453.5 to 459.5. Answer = 255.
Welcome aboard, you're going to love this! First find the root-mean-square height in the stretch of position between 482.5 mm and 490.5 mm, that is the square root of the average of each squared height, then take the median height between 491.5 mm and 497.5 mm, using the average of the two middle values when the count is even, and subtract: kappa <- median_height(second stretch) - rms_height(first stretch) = -1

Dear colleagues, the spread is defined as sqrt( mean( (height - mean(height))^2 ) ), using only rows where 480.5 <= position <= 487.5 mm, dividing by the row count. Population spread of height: 1.7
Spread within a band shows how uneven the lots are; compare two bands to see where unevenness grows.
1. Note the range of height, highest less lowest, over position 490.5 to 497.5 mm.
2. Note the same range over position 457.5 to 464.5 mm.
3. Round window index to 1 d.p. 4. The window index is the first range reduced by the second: 1.2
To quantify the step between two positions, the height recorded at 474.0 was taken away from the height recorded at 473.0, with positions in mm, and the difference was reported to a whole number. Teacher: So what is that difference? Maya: 0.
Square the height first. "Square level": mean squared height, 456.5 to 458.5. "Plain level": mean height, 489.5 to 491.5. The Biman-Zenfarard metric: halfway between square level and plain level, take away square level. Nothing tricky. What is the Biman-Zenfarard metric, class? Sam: -486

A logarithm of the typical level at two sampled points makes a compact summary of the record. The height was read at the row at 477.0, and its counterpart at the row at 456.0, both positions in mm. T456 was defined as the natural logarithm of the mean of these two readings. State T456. 3.49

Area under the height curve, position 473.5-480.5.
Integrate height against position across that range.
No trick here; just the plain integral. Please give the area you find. 244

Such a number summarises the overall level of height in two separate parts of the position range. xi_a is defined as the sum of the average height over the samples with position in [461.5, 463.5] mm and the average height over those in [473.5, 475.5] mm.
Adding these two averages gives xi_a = 65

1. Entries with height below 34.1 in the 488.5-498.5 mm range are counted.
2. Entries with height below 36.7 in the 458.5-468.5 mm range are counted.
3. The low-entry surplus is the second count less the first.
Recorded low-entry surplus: 10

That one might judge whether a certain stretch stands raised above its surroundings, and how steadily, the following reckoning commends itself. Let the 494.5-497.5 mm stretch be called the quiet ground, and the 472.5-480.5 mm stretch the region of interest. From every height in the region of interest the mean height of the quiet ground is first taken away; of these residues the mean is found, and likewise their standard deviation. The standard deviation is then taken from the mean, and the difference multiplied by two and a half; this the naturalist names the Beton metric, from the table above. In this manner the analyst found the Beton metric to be -13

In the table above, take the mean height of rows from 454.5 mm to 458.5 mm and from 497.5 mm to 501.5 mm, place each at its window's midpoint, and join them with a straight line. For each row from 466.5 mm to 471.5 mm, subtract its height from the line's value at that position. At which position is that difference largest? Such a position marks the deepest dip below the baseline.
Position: 469.0 mm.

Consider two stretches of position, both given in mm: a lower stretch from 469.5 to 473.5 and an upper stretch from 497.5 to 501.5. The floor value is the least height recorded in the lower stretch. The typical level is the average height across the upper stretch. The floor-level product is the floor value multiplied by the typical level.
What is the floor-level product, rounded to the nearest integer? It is 1255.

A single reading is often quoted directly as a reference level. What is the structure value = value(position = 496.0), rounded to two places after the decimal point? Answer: 39.05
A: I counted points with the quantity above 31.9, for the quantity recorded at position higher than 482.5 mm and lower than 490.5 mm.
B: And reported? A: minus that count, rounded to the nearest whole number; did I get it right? -8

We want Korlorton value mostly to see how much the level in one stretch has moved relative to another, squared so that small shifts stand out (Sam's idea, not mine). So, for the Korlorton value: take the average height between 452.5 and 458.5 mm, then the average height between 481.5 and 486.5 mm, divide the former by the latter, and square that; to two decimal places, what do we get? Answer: 0.70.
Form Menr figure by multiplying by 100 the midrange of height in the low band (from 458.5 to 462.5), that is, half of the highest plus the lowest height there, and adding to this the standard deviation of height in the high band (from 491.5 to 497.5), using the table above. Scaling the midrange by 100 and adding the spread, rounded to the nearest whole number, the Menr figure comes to 3173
